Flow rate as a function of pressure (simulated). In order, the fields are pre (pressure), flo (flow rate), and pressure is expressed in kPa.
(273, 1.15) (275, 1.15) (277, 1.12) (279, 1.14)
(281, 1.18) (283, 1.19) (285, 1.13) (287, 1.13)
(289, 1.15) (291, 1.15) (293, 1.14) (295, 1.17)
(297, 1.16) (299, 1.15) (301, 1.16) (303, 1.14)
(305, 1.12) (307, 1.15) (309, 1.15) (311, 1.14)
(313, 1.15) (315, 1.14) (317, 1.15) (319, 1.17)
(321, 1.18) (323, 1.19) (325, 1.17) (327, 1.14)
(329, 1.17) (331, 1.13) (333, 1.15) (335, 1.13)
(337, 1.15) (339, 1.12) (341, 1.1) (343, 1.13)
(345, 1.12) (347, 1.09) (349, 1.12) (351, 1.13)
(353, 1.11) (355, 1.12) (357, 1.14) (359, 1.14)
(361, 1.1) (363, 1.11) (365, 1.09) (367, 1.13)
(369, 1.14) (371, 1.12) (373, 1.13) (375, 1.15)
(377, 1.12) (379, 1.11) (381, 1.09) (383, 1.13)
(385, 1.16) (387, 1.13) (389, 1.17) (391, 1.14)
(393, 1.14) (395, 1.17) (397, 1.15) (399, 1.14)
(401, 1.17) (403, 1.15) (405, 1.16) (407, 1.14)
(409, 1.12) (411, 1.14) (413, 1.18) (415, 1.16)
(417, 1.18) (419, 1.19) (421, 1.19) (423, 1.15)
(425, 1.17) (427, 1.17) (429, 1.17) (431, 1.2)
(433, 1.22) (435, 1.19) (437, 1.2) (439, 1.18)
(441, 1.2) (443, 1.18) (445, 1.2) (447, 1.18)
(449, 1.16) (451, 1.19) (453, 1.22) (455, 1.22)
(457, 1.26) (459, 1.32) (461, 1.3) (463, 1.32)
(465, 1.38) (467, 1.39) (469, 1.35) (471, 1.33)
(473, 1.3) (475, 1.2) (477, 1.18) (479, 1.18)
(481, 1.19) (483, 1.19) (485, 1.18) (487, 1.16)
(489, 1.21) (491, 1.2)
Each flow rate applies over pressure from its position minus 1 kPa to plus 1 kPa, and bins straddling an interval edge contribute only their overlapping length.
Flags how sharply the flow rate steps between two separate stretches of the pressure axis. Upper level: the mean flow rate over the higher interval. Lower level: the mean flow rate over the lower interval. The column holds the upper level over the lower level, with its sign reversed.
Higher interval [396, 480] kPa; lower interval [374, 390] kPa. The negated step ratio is -1.07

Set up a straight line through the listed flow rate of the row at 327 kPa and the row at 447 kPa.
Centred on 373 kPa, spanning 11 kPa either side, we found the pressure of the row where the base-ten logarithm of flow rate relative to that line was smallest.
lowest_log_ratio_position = 381 kPa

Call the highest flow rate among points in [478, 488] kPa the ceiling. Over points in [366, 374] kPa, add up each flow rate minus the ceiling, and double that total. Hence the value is -0.48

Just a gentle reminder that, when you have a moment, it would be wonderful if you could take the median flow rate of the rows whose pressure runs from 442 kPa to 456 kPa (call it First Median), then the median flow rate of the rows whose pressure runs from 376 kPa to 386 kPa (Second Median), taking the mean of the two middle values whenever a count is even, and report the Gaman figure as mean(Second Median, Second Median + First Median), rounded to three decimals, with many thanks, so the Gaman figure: 1.715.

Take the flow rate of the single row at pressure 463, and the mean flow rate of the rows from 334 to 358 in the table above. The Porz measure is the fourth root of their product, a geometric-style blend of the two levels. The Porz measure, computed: 1.10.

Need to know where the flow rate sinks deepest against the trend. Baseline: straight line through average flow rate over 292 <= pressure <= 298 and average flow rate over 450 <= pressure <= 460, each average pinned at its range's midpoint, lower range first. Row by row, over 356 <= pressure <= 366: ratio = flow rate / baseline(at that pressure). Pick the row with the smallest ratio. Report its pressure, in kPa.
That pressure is 365 kPa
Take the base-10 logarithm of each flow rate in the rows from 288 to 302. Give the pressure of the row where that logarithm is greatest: 295 kPa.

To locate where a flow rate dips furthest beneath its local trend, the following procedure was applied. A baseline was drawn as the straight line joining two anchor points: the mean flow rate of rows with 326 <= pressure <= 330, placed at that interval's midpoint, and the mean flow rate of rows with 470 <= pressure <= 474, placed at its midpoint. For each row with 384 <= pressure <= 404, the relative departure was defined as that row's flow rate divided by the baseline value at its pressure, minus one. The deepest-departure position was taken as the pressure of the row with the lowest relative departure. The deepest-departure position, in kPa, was 399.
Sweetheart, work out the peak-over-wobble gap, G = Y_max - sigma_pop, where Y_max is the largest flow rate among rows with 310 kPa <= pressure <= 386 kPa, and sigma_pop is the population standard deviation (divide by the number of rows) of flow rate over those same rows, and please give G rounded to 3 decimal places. 1.166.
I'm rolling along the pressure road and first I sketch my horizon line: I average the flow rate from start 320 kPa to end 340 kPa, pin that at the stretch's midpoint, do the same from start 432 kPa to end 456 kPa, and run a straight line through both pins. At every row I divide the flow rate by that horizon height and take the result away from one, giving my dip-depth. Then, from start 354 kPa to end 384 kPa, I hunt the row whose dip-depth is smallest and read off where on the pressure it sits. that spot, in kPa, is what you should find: 375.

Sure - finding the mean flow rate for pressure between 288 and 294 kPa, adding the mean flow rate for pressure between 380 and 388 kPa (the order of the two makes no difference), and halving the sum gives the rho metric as 1.14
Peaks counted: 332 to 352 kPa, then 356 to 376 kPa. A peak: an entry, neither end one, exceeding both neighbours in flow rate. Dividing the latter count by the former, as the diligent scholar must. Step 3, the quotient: 1.00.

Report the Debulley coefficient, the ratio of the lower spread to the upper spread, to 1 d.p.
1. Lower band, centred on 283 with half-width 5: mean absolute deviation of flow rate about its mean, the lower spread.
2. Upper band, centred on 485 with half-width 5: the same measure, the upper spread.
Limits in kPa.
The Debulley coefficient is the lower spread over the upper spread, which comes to 1.9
